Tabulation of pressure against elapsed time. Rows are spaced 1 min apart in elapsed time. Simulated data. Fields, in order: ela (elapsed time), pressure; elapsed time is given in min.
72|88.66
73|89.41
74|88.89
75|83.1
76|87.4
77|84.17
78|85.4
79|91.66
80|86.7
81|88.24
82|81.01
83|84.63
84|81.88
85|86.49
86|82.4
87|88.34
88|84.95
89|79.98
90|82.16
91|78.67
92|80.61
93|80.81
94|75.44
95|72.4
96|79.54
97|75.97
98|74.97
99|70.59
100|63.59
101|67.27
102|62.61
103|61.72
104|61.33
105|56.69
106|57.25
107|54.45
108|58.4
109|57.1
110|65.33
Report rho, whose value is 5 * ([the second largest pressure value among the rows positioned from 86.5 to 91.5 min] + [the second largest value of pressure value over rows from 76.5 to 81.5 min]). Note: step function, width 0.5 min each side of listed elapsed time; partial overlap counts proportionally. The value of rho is 866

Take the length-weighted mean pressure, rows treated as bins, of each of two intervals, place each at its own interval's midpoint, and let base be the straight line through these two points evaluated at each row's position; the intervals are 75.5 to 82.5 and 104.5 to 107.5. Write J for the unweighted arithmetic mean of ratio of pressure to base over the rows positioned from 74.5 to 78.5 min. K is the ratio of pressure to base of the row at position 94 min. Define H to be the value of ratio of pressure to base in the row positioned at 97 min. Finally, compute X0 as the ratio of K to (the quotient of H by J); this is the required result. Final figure 0.90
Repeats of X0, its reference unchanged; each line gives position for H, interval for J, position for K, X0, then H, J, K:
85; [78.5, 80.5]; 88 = 1.07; 1.09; 1.04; 1.11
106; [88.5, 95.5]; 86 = 1.13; 1.02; 1.09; 1.05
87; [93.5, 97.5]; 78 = 0.96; 1.14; 1.12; 0.98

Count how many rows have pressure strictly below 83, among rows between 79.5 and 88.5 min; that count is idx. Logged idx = 3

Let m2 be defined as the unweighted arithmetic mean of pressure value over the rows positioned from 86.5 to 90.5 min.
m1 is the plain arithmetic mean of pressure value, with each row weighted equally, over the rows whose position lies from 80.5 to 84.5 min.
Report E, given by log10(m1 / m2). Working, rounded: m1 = 84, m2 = 84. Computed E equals 0.000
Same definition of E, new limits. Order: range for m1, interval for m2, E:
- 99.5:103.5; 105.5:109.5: 0.050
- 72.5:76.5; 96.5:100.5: 0.088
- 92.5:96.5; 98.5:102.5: 0.067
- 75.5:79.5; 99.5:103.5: 0.136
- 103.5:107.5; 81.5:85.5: -0.163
